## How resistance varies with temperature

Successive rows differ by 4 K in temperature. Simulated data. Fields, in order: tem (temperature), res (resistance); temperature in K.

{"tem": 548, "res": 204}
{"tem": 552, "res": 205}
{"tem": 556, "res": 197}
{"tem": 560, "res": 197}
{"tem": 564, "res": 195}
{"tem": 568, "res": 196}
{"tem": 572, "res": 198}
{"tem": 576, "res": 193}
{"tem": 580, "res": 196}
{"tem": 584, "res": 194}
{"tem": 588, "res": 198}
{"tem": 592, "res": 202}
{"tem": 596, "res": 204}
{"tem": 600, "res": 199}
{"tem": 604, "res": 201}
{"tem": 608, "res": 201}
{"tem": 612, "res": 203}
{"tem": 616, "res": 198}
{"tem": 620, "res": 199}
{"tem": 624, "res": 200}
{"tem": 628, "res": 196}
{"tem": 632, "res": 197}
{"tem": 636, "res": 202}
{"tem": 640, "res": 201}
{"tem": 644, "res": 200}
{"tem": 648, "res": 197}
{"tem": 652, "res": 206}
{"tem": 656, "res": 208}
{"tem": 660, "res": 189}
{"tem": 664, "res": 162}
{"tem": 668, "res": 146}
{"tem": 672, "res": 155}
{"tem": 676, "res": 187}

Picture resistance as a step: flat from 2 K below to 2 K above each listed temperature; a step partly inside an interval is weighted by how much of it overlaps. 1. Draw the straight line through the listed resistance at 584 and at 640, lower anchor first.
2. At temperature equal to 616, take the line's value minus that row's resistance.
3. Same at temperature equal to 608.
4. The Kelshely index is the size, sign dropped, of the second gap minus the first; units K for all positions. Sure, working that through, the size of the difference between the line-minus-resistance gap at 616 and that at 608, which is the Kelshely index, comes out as 4.0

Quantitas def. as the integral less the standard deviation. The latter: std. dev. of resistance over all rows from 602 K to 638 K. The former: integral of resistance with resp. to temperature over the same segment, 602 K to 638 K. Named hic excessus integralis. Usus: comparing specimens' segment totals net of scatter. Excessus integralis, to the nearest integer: 7186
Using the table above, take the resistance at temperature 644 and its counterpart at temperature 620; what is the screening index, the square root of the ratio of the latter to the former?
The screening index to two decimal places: 1.00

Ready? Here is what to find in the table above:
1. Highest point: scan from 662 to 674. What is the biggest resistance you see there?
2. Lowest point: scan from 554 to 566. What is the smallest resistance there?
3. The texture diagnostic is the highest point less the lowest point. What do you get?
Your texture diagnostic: -33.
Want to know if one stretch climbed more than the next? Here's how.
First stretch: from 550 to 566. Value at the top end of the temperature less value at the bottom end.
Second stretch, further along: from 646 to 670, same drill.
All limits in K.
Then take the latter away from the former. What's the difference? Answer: 41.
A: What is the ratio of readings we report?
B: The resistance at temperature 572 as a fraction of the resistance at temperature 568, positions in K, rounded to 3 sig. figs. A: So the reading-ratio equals 1.01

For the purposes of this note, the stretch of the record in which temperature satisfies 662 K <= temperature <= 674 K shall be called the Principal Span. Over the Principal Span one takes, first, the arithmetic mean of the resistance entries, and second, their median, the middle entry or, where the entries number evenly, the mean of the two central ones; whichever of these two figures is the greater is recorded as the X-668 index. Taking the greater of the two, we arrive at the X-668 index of 155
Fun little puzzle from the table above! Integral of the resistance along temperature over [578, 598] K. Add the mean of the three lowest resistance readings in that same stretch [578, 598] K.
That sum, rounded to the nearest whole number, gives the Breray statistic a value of 4172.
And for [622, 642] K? 4182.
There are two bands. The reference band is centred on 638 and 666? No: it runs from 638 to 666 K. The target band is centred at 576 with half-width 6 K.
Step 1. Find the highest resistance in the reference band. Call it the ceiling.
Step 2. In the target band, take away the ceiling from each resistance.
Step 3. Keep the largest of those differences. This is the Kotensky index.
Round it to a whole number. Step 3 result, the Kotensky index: -10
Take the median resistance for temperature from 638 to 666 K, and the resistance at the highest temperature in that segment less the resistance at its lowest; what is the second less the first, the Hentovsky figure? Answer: -239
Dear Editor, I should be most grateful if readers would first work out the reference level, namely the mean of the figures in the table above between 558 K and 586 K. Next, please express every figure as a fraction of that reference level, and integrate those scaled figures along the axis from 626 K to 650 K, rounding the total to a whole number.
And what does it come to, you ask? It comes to 24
